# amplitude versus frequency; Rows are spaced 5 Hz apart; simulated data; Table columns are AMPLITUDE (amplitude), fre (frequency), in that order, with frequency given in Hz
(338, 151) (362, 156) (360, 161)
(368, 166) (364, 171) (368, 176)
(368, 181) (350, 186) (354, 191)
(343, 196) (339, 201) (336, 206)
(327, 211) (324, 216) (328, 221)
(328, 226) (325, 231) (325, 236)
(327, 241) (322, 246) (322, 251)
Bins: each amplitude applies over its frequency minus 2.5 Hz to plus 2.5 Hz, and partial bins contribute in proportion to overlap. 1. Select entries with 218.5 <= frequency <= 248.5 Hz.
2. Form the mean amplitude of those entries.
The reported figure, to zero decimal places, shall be 326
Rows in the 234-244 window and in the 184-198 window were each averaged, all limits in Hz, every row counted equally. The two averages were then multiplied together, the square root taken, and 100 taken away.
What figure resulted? 237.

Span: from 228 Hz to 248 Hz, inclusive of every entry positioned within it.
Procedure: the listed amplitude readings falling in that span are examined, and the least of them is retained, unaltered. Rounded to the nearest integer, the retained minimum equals 322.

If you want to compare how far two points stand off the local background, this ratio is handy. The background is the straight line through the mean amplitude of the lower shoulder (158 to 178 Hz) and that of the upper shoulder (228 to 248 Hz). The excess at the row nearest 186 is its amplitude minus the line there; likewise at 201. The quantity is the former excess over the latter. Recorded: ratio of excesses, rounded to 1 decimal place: 0.7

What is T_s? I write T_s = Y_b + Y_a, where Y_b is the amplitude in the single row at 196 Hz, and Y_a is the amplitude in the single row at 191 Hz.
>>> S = 697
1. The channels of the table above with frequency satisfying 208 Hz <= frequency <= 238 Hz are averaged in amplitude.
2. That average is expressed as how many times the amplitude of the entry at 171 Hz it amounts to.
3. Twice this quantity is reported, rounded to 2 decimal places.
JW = 1.79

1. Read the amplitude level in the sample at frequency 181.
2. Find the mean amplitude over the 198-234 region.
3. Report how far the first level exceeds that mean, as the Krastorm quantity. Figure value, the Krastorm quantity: 38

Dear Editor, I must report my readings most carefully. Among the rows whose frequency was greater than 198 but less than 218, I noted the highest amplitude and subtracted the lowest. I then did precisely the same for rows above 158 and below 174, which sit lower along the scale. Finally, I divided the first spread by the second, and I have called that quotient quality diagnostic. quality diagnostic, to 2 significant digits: 1.9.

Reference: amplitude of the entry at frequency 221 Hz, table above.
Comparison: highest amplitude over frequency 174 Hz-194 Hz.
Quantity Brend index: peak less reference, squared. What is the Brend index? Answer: 1600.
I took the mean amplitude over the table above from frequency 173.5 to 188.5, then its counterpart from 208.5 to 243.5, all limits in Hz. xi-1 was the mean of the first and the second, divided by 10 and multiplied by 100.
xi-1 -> 3441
